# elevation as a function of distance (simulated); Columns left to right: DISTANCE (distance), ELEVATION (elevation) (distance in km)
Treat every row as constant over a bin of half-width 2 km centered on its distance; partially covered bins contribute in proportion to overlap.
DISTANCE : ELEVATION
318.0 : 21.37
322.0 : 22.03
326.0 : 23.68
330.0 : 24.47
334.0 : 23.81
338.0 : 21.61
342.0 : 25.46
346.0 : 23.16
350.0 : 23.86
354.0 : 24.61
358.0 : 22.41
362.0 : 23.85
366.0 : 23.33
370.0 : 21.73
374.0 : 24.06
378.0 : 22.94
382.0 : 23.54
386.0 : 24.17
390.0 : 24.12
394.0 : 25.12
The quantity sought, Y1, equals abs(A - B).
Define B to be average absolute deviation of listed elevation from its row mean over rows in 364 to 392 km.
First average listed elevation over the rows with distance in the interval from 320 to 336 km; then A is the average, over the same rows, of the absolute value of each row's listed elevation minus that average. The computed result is 0.09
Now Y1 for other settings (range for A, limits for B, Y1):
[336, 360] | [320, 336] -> 0.39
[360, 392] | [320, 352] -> 0.33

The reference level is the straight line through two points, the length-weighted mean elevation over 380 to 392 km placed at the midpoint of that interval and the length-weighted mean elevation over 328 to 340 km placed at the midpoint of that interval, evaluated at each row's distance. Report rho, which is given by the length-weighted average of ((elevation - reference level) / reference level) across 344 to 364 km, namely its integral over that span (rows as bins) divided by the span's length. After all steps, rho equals 0.001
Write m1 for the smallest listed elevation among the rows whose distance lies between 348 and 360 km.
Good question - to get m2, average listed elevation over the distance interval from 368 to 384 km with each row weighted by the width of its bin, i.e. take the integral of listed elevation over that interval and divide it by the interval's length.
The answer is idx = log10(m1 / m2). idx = -0.013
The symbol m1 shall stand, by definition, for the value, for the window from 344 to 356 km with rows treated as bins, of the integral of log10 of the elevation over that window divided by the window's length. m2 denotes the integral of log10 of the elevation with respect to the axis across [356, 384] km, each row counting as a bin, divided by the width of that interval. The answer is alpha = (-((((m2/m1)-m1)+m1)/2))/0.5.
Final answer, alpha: -0.990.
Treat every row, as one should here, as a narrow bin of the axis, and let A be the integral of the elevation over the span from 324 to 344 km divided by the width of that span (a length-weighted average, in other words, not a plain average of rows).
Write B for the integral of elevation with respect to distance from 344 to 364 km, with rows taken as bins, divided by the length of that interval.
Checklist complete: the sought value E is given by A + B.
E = 47.38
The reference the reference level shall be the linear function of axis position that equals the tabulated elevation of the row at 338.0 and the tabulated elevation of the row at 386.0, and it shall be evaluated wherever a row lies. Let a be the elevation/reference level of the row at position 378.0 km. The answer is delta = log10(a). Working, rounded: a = 0.97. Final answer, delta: -0.015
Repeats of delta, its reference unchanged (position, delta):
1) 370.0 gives -0.031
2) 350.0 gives 0.030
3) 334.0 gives 0.046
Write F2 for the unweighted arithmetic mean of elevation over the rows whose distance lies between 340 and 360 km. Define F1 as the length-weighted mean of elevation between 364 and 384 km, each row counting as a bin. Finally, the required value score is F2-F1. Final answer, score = 0.78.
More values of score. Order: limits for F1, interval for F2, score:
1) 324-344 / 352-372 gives -0.62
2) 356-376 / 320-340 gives 0.04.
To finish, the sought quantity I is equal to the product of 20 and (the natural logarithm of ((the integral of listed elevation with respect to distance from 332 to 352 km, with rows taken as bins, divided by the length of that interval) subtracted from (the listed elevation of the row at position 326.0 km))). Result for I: -46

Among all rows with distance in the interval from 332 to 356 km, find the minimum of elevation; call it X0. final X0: 21.61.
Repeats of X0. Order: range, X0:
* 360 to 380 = 21.73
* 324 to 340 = 21.61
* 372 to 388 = 22.94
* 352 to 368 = 22.41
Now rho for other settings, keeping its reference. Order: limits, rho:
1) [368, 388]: -0.023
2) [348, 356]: 0.030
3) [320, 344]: 0.010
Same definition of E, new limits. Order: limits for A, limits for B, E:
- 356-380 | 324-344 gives 46.86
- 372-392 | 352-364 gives 47.39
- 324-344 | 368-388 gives 47.09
